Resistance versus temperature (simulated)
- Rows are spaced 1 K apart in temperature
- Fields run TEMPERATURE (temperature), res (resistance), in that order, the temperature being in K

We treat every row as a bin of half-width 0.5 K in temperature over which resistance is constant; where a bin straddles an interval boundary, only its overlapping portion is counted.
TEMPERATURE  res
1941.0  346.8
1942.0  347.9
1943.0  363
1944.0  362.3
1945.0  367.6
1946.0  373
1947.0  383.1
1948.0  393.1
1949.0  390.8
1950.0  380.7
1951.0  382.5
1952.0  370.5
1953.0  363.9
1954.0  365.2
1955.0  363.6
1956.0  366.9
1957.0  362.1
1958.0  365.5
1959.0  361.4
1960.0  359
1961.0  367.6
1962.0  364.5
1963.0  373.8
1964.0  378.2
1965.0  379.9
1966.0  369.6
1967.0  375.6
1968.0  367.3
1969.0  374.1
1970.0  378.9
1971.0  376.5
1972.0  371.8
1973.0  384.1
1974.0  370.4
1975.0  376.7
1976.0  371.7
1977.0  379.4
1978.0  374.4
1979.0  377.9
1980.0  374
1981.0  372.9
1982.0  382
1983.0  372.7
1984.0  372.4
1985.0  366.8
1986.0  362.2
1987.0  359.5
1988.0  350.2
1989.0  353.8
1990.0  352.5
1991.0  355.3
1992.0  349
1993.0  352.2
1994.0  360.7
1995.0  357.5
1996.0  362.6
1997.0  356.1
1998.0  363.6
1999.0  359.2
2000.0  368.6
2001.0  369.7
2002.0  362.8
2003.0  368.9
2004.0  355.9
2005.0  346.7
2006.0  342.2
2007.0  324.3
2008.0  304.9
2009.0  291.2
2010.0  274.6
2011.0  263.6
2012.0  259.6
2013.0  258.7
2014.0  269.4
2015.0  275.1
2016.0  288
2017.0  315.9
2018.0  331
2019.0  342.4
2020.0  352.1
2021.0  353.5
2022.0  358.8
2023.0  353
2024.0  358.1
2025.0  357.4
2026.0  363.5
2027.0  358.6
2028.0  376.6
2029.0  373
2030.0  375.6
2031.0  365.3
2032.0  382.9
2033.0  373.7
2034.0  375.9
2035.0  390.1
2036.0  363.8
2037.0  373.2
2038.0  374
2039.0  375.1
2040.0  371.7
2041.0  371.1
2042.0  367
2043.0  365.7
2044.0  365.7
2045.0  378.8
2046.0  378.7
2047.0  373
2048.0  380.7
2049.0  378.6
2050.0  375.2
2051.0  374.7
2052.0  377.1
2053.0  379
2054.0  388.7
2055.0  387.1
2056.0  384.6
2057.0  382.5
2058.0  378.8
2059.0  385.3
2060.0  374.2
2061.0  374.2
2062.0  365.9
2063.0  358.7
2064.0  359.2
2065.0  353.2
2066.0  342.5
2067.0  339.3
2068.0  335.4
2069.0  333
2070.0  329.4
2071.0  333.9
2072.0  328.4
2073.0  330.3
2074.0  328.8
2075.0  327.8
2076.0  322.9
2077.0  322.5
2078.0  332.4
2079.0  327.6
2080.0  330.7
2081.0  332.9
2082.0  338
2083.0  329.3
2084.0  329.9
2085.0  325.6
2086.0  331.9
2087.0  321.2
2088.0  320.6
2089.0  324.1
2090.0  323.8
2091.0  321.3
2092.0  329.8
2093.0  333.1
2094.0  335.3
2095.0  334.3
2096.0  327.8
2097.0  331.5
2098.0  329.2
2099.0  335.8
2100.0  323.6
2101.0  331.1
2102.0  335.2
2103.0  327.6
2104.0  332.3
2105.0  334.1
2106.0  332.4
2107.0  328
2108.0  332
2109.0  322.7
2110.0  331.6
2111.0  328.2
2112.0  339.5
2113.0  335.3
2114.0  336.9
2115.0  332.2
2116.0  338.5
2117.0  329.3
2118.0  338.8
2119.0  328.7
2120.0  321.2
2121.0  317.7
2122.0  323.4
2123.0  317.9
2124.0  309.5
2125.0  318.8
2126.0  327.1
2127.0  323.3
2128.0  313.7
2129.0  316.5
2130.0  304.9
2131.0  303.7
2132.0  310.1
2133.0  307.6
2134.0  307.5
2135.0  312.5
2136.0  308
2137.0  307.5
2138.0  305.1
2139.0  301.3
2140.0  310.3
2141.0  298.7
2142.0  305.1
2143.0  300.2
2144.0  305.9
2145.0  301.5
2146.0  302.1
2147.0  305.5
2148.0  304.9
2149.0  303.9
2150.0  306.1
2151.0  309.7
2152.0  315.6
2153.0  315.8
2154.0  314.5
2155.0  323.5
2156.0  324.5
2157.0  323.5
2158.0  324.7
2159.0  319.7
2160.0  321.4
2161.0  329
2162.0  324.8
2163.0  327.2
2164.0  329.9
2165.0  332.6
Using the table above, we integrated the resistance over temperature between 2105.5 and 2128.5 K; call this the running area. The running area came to 7527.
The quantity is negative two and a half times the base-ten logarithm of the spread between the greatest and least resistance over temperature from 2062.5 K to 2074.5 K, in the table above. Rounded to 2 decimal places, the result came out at -3.72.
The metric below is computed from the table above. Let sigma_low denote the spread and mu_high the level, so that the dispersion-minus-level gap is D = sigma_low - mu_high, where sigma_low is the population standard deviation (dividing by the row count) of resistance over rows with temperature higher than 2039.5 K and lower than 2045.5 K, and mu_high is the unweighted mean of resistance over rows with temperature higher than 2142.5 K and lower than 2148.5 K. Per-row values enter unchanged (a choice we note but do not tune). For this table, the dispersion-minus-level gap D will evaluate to -299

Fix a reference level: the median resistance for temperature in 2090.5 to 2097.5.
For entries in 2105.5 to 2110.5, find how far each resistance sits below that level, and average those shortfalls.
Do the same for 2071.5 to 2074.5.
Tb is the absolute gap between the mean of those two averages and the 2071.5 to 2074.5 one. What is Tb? 0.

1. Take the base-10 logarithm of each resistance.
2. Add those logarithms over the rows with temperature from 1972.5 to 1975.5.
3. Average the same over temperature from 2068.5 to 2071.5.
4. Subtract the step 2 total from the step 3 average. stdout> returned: -5.21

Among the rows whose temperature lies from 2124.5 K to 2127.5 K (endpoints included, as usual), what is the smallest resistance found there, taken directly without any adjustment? 318.8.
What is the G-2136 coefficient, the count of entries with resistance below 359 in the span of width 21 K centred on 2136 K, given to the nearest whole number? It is 21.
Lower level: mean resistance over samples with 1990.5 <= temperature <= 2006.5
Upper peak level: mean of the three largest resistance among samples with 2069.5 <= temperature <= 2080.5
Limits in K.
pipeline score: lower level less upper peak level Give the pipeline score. 26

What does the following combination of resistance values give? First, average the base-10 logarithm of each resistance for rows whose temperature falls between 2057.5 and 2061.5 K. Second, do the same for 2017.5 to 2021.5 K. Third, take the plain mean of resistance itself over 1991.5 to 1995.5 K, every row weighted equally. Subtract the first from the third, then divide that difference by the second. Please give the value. 139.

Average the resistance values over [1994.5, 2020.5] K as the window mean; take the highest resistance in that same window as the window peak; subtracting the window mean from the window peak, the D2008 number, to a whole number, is 44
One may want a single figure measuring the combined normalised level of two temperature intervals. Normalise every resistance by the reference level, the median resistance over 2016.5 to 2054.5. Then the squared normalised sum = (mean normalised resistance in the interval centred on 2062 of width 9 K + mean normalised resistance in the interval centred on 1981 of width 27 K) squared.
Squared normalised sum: 3.87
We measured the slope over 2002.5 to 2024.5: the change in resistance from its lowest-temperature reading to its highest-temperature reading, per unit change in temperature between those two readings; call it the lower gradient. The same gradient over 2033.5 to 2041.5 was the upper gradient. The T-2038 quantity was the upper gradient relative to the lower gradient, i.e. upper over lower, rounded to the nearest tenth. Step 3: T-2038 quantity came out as 1.3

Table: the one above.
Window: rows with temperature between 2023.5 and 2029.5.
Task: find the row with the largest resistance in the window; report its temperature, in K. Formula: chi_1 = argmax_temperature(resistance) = 2028.0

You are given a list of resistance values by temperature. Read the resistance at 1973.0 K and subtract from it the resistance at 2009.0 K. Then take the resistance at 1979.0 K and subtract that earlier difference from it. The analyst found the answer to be 285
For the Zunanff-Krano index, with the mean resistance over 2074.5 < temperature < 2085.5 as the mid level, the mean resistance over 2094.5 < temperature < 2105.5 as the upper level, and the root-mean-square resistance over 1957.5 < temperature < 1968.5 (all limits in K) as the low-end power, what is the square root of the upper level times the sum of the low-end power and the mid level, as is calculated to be 481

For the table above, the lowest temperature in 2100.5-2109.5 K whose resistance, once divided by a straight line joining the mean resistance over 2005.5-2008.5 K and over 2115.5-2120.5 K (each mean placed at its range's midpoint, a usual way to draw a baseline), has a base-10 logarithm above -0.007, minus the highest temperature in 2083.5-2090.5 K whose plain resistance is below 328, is 11 K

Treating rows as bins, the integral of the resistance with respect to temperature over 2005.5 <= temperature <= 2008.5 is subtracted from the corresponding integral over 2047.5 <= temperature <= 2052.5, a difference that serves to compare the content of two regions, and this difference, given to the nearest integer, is 915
